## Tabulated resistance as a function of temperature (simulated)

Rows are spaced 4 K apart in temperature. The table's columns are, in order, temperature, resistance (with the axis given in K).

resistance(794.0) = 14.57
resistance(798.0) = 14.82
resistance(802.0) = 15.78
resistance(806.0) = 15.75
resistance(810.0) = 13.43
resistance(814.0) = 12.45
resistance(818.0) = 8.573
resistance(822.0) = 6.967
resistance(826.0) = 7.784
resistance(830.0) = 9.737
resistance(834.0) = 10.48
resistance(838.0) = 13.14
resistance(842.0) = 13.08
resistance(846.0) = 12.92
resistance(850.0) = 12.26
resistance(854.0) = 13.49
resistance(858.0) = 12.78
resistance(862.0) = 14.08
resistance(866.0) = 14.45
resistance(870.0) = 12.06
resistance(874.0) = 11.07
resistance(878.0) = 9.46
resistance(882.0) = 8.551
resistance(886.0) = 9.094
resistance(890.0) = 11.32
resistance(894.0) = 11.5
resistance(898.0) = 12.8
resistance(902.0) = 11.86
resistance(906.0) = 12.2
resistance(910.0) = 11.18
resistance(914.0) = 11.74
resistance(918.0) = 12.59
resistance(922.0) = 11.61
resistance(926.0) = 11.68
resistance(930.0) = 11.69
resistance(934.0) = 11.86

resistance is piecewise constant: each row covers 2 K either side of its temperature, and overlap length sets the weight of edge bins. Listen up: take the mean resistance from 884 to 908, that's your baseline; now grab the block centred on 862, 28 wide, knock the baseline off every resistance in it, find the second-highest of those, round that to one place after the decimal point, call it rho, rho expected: 2.6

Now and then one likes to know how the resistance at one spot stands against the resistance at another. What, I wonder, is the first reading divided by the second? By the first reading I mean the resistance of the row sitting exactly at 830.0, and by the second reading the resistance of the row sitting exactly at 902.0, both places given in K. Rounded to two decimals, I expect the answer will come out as 0.82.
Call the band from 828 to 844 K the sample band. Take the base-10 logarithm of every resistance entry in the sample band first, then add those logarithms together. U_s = 4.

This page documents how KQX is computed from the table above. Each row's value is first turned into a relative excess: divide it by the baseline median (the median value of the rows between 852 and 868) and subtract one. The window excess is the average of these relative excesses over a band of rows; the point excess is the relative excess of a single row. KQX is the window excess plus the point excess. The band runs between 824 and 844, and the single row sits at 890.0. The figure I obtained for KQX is -0.39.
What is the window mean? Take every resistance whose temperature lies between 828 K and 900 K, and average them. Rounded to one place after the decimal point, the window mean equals 11.8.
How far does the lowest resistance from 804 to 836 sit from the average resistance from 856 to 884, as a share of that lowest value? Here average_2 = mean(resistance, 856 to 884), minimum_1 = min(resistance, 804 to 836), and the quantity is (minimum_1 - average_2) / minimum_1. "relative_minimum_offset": -0.7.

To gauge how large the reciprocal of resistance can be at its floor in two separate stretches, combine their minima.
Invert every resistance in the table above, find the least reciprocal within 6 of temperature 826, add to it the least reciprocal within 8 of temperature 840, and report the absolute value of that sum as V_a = 0.179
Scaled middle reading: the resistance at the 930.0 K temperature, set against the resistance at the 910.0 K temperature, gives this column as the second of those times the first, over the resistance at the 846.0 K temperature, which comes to 10.1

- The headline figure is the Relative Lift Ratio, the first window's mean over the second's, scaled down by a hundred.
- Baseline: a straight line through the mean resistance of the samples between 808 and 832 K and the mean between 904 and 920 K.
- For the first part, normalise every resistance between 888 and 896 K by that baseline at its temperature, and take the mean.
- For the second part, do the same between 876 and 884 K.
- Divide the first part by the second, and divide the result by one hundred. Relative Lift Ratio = 0.012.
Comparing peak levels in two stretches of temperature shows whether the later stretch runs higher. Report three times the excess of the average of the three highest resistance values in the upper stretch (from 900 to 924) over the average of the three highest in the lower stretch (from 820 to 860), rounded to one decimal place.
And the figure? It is -3.1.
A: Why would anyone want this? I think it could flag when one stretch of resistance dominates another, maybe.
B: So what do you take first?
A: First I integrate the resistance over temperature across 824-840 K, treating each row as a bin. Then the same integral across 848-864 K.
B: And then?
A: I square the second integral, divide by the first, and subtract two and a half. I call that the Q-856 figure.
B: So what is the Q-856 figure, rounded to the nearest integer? 267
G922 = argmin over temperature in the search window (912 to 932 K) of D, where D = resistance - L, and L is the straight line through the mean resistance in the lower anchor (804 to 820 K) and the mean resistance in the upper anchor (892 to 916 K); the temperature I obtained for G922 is 922.0 K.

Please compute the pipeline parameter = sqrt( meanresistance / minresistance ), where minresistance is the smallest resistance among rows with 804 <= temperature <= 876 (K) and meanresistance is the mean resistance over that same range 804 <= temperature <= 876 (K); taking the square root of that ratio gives 1.31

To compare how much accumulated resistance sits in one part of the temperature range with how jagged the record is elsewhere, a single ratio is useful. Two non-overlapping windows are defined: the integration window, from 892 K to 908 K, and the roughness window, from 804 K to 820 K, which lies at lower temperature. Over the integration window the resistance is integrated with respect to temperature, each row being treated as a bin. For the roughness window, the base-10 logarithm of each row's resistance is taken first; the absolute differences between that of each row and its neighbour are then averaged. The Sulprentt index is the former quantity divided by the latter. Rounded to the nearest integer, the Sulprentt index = 2197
